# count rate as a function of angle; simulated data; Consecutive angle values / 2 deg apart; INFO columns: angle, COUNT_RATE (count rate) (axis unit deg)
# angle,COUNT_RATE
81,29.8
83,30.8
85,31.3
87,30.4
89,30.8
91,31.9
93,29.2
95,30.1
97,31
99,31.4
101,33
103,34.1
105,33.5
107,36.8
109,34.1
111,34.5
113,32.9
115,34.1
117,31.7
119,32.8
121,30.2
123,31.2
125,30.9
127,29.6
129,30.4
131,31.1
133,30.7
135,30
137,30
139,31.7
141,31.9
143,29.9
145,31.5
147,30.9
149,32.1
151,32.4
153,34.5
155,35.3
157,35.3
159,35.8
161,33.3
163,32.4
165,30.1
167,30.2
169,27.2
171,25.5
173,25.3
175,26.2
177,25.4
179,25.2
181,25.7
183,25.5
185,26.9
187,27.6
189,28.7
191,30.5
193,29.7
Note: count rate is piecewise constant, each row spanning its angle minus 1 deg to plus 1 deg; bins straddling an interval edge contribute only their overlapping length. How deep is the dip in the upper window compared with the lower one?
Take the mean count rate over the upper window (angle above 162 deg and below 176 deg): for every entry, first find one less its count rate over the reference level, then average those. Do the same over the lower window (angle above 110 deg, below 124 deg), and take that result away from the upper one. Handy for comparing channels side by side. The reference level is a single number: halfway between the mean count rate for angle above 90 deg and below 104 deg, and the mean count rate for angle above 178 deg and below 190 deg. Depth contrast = 0.15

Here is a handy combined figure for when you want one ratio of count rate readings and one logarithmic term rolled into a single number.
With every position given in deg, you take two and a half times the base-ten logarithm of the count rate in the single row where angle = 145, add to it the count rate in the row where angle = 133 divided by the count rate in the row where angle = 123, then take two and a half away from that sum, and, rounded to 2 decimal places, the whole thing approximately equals 2.23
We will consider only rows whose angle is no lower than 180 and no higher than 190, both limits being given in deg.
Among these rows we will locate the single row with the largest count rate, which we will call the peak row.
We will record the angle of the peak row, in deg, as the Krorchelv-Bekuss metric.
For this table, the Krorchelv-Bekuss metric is 189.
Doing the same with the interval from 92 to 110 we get 107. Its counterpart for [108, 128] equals 111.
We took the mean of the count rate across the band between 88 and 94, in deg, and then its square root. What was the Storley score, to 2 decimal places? 5.53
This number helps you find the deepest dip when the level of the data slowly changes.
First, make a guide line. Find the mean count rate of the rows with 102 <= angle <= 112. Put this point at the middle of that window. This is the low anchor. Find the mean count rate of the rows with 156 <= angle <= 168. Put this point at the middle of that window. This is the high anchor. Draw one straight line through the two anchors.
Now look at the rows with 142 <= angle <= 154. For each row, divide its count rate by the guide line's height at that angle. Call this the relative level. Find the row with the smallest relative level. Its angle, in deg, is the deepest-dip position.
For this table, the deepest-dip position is 143 deg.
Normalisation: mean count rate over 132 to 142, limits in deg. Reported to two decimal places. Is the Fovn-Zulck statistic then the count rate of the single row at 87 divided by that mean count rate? 0.99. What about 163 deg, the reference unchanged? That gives 1.05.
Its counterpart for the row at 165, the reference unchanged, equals 0.98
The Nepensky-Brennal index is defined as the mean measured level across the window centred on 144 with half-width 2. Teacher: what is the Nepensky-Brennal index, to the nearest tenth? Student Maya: 30.7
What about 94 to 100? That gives 30.8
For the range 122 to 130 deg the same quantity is 30.5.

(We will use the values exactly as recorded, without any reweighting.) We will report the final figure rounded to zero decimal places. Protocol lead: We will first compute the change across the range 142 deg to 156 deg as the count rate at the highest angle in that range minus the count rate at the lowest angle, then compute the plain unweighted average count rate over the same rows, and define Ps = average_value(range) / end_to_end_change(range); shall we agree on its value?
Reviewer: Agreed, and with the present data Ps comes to 6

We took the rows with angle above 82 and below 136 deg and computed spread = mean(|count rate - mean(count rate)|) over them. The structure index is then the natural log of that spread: 0.38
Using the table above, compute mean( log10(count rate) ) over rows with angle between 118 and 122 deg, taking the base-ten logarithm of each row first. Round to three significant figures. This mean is 1.50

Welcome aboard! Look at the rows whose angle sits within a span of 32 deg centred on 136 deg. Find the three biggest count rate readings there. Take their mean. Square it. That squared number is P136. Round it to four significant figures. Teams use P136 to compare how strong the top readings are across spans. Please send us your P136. 1033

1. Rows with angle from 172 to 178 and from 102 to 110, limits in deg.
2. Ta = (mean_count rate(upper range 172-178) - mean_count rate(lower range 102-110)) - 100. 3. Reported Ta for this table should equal -109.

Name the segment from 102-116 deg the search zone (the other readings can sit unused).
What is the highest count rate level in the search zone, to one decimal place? 36.8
